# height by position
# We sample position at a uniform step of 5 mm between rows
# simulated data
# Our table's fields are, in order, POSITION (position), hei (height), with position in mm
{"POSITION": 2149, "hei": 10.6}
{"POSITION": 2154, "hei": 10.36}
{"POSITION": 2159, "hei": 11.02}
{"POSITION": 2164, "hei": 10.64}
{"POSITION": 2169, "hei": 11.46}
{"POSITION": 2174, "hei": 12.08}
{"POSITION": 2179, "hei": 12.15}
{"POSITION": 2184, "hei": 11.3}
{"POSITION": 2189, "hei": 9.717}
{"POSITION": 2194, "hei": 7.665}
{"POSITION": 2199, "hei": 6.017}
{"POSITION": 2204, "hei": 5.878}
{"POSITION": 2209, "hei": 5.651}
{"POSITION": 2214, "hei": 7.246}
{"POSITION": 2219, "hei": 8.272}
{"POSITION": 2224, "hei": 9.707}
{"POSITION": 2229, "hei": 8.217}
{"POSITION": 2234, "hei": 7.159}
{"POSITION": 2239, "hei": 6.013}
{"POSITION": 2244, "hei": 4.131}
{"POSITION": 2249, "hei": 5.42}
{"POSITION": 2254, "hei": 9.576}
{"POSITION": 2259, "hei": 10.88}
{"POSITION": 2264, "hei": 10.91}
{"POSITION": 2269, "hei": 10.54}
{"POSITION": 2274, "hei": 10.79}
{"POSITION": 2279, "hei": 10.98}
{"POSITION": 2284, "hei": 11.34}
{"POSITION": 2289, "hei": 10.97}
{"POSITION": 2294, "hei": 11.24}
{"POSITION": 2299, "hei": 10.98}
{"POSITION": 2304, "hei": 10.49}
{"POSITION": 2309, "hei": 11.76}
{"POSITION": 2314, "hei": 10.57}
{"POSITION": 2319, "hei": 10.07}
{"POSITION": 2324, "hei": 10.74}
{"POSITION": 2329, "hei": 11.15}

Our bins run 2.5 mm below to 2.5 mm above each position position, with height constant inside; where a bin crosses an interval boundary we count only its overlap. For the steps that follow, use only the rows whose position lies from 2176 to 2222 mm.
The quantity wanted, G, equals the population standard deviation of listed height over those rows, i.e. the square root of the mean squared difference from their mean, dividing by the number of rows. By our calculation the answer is 2.2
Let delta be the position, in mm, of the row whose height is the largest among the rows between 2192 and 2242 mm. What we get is 2224 mm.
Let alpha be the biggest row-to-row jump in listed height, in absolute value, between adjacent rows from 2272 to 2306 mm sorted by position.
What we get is 0.5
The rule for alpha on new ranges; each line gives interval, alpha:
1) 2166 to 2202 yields 2.1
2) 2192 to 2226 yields 1.6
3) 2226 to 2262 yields 4.2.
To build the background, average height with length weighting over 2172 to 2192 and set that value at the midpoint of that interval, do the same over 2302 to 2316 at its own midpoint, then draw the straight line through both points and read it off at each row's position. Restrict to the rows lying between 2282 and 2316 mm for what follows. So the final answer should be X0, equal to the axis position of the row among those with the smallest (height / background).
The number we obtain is 2304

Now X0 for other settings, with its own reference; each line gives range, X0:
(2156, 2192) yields 2189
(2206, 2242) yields 2209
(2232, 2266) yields 2244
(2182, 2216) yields 2209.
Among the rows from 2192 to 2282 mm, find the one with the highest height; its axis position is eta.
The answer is 2279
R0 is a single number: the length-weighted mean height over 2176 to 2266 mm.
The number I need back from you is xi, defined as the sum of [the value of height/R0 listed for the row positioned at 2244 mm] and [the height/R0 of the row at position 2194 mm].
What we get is 1.45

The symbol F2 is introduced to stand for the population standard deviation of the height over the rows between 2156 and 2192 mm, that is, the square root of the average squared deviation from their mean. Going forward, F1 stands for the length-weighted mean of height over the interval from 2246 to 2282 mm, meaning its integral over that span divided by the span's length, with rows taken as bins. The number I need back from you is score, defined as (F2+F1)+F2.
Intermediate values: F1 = 9.8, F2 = 0.78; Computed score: 11.4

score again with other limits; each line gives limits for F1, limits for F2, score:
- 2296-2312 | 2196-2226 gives 14.0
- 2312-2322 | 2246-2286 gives 14.0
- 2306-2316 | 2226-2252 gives 14.0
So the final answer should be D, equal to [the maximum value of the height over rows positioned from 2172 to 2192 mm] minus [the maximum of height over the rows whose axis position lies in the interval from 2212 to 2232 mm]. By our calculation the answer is 2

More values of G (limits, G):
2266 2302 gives 0.2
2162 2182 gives 0.6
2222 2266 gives 2.3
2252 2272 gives 0.5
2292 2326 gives 0.5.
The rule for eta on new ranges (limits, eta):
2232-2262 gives 2259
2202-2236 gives 2224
